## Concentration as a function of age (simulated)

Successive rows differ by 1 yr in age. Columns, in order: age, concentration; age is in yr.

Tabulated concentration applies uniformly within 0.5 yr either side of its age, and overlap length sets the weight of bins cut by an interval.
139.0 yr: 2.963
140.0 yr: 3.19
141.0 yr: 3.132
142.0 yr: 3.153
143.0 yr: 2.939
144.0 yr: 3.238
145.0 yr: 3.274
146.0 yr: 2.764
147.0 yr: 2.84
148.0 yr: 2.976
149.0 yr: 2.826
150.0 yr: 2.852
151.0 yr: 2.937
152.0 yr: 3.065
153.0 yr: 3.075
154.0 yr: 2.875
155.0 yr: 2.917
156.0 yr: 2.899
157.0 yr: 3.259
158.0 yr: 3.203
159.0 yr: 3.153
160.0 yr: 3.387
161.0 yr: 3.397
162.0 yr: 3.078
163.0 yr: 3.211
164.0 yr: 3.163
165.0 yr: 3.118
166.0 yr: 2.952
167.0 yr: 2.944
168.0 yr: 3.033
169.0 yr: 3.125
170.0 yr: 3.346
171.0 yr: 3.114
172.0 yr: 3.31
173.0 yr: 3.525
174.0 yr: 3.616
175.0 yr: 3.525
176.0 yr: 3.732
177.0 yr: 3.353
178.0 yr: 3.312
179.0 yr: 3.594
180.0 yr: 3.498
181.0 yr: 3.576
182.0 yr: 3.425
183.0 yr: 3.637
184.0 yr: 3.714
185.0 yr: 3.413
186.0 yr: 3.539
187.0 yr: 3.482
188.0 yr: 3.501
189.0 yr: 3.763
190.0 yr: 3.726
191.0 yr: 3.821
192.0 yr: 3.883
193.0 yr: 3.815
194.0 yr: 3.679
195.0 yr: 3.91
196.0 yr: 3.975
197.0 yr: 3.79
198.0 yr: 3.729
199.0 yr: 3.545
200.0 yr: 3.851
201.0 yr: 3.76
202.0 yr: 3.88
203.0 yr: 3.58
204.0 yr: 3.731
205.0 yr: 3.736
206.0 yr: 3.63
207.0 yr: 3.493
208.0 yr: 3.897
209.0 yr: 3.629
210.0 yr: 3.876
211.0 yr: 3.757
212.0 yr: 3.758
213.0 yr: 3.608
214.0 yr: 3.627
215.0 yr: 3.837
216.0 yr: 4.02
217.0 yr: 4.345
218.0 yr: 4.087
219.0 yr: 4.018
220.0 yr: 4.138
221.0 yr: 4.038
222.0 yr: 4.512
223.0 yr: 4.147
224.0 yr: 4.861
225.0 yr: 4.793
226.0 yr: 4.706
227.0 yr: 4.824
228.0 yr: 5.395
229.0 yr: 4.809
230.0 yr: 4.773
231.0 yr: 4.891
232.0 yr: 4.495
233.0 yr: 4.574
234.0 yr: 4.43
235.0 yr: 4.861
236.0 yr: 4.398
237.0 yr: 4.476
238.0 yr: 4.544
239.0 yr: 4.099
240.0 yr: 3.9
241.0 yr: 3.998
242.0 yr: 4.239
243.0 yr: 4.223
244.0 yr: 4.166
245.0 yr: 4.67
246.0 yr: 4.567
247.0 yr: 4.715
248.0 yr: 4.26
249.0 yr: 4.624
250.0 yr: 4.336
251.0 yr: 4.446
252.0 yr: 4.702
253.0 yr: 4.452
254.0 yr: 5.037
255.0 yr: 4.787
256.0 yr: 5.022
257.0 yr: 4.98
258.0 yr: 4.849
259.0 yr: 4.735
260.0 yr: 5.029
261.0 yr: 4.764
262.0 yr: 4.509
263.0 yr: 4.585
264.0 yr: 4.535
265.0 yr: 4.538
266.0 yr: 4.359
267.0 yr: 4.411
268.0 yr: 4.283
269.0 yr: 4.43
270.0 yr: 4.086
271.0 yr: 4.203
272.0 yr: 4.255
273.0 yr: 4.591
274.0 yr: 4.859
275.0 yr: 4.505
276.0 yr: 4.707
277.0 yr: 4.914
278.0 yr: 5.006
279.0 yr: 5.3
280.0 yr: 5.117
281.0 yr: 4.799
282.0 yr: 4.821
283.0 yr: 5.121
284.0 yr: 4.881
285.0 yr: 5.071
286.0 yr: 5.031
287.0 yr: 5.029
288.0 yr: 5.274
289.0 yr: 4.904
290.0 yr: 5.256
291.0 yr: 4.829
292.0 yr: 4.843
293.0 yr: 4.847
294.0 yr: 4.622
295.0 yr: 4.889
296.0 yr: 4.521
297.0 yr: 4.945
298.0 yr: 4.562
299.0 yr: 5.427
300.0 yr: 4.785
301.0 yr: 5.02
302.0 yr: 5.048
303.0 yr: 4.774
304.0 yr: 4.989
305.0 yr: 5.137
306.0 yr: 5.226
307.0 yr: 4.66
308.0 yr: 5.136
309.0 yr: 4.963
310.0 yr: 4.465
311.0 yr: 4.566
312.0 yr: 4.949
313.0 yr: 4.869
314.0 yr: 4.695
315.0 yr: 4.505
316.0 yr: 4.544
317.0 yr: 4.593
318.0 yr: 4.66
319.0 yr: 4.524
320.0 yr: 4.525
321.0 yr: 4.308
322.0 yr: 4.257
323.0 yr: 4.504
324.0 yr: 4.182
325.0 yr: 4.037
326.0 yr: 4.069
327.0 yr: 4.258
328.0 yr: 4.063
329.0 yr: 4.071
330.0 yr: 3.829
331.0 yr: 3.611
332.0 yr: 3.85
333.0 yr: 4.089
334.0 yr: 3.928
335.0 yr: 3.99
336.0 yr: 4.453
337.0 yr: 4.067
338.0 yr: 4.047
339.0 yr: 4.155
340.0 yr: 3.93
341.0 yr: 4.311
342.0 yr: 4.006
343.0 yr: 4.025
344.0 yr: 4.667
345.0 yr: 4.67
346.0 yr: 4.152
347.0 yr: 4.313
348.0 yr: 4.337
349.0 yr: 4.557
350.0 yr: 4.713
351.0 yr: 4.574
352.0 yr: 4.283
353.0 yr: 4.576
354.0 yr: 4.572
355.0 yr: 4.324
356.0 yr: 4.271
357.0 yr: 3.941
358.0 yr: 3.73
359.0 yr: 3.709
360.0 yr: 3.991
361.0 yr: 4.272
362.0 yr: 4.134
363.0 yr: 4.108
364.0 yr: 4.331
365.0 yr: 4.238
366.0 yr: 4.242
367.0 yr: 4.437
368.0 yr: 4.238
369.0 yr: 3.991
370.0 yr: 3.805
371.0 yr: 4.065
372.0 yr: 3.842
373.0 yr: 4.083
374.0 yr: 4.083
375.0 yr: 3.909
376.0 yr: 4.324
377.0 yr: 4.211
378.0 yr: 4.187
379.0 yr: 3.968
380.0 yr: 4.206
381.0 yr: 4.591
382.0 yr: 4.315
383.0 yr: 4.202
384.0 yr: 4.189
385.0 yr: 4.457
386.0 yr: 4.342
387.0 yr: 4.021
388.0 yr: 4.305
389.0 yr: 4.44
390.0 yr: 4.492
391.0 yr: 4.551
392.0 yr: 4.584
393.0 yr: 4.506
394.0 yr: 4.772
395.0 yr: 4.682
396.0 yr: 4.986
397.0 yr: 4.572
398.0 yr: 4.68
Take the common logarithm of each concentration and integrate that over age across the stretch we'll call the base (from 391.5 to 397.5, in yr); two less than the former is 2.02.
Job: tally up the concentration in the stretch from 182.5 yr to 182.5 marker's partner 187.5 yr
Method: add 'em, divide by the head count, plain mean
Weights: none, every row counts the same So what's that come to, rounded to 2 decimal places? 3.56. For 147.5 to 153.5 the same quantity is 2.96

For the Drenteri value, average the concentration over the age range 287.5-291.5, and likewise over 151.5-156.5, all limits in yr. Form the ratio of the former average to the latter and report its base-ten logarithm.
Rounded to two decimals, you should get 0.23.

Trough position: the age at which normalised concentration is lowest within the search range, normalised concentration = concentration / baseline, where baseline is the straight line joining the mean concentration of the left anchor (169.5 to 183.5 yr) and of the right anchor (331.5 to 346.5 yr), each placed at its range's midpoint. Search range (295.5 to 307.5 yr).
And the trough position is 296.0 yr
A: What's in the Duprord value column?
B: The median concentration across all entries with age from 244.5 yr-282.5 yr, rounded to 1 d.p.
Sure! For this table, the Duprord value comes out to 4.6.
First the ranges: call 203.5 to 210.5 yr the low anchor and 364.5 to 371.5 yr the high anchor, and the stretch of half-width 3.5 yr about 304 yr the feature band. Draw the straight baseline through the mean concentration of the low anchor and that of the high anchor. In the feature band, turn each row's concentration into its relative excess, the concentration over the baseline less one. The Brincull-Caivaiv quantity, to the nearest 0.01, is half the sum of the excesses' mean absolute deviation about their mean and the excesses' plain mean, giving 0.15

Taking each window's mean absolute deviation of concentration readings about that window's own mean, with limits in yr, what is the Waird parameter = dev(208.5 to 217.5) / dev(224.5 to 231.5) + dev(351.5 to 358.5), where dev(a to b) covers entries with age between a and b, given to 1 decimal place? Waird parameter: 1.4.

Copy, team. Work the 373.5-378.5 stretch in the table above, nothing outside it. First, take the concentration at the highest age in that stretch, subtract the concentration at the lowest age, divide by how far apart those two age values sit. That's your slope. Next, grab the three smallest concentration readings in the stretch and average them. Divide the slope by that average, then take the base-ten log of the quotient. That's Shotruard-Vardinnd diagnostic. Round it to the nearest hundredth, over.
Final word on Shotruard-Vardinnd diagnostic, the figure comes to -2.19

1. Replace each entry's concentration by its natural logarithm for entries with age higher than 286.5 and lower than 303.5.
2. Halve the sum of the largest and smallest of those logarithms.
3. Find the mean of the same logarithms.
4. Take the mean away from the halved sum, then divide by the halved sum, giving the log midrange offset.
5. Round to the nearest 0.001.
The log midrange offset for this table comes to 0.005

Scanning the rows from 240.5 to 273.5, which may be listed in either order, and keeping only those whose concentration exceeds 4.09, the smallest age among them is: 242.0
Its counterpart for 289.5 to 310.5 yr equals 290.0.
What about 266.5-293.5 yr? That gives 267.0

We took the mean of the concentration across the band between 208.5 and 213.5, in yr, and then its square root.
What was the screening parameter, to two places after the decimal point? 1.93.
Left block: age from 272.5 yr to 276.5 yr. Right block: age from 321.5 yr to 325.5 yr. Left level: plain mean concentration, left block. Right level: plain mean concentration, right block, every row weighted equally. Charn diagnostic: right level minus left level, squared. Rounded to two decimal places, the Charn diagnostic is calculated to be 0.18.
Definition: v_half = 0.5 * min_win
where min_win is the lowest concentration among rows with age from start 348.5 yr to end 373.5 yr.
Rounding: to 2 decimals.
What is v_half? 1.85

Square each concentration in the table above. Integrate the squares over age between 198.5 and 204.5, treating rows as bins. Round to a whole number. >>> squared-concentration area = 83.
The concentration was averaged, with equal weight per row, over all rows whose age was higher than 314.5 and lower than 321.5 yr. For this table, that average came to 4.52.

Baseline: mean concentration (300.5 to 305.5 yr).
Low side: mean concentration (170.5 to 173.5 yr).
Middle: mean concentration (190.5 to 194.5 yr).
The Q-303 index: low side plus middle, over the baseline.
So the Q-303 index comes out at 1.42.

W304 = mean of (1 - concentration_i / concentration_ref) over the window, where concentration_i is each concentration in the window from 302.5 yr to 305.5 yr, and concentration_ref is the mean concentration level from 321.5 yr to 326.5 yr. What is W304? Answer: -0.18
